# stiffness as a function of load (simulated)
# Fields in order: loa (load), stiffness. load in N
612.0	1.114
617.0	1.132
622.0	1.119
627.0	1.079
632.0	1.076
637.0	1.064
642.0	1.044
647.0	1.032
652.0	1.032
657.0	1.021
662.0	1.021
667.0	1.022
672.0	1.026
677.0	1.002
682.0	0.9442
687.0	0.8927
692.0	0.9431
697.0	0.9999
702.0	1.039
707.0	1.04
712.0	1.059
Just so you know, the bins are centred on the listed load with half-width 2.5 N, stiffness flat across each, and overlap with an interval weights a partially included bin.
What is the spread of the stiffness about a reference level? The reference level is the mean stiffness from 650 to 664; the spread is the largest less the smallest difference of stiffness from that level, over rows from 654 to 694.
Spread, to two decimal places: 0.13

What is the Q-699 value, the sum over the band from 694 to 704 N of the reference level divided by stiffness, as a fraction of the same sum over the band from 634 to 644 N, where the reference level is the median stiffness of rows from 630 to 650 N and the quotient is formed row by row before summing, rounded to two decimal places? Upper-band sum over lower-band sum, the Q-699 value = 1.03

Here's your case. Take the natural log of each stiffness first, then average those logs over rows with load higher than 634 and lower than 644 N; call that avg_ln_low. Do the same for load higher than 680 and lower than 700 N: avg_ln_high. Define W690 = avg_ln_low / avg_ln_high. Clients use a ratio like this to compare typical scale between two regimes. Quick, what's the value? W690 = -1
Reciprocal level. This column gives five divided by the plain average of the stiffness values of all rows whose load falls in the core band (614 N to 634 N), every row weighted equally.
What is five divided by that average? 4.54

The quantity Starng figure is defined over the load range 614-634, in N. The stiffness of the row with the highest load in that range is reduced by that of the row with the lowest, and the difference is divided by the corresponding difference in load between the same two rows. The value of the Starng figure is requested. -0.0037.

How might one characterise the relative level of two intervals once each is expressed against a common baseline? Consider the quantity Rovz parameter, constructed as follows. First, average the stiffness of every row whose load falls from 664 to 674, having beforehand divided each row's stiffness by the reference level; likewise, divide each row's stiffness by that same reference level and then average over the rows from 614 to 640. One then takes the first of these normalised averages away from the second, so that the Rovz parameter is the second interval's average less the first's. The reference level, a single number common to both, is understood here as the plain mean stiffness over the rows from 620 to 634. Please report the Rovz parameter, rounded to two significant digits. 0.064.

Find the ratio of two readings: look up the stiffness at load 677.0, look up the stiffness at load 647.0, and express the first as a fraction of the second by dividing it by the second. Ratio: 0.97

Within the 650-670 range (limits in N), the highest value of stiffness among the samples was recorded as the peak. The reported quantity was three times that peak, 3.10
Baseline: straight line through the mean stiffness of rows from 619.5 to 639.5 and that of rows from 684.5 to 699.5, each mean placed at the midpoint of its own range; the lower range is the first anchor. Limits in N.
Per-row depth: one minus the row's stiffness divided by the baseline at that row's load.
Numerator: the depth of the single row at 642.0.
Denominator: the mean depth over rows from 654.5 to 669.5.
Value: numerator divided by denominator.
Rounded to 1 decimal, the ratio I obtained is -1.3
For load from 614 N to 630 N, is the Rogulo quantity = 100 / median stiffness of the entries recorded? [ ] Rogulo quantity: 89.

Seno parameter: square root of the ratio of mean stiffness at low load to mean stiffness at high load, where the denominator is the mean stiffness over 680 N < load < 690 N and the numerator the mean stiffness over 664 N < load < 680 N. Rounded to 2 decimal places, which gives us 1.05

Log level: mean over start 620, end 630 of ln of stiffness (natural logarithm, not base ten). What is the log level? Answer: 0.09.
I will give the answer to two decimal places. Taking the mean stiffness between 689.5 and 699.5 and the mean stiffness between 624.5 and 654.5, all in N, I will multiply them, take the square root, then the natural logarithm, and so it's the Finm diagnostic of 0.01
